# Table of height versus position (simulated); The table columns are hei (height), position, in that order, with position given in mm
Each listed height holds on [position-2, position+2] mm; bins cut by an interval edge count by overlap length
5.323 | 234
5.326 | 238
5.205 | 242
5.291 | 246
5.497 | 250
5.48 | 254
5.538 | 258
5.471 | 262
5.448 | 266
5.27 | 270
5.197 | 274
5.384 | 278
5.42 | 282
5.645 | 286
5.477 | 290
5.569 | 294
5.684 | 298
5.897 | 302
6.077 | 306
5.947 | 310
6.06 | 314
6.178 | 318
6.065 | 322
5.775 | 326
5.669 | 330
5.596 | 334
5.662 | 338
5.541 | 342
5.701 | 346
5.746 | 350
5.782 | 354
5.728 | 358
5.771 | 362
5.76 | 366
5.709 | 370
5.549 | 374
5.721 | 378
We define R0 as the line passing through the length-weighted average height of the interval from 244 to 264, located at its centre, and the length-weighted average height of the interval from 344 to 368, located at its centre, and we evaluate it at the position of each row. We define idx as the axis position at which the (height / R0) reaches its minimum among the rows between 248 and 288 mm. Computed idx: 274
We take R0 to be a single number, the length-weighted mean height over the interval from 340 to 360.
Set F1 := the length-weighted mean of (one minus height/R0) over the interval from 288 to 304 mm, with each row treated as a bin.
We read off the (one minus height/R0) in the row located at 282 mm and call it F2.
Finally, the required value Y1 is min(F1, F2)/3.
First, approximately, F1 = 0.008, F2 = 0.0491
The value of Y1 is 0.0025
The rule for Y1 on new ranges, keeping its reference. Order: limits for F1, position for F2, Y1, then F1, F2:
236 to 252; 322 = -0.0214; 0.065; -0.0641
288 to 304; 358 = -0.0017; 0.008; -0.0050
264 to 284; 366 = -0.0035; 0.062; -0.0106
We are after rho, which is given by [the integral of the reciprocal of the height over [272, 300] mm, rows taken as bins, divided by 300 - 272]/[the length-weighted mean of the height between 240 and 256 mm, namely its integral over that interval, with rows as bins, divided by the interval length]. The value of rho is 0.0340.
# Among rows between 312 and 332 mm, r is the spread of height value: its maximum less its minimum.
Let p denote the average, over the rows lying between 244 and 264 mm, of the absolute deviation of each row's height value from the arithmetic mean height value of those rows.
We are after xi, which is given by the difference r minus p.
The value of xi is 0.44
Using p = 0.066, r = 0.509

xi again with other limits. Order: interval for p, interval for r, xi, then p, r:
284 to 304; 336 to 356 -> 0.13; 0.109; 0.241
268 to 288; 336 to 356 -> 0.12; 0.120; 0.241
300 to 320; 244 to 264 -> 0.16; 0.088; 0.247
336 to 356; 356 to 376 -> 0.15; 0.068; 0.222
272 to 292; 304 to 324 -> 0.12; 0.109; 0.231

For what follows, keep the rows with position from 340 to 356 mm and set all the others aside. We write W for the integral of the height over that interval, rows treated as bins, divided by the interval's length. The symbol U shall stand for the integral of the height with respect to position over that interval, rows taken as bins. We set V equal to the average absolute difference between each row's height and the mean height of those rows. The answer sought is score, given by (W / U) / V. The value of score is 0.83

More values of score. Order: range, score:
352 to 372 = 1.98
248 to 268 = 2.04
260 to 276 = 0.55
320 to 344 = 0.31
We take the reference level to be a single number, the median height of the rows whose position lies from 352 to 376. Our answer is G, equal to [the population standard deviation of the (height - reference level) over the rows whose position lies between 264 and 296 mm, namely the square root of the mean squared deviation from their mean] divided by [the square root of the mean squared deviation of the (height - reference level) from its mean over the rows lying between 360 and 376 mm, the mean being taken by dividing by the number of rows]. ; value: 1.54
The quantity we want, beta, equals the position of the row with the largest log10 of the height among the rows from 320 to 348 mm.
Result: 322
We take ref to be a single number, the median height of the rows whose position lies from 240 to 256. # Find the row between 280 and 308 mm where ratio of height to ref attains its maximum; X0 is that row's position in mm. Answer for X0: 306 mm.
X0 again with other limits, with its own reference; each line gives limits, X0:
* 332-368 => 354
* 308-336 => 318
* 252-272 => 258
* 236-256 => 250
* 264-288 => 286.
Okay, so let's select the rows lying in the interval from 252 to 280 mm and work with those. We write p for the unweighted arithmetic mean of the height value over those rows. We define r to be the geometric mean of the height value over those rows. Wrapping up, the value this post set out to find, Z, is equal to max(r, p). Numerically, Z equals 5.4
